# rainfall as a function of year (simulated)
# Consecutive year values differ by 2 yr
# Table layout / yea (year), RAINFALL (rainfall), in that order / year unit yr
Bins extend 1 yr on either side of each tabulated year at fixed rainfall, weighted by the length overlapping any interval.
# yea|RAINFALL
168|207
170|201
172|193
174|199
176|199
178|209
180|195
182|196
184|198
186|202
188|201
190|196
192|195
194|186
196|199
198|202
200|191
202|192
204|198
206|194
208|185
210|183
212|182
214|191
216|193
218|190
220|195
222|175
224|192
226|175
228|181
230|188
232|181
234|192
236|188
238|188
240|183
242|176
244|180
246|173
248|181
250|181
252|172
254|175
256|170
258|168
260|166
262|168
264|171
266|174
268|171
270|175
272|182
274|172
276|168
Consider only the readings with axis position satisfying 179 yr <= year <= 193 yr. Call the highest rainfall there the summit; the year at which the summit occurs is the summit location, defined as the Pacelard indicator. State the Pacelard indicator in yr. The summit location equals 186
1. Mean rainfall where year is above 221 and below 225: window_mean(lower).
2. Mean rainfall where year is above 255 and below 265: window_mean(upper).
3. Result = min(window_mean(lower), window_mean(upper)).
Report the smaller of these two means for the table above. 169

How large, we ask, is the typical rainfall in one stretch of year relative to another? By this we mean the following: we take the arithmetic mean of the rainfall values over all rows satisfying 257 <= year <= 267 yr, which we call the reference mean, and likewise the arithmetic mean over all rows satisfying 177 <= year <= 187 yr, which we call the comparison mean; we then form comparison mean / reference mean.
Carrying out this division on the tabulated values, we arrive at 1.18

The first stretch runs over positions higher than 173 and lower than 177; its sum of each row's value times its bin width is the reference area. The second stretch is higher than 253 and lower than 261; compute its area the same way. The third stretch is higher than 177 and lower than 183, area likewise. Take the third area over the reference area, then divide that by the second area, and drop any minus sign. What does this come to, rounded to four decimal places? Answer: 0.0011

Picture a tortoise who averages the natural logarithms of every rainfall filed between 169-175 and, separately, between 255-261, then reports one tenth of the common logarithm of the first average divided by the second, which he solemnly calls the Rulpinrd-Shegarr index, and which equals 0.0014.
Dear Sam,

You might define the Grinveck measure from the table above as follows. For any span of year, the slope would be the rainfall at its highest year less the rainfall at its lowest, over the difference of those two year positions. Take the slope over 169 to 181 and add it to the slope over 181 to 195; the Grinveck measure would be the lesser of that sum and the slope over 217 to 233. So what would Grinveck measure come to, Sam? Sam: -1.4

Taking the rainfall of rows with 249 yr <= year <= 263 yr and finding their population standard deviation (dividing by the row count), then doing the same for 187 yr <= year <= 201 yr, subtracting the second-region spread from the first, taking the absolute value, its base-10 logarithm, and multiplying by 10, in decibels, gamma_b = -3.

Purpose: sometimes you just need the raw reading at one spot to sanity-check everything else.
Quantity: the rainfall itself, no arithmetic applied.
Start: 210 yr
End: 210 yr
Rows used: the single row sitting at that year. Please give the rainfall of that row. 183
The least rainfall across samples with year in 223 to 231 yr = 175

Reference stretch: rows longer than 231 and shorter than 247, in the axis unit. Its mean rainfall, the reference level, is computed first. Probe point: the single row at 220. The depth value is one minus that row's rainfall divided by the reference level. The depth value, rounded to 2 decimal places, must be -0.07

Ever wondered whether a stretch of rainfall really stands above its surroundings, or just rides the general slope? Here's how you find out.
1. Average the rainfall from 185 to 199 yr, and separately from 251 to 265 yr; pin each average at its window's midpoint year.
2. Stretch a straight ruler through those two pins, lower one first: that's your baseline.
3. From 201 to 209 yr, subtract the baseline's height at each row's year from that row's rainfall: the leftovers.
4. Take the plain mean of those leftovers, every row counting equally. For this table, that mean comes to 0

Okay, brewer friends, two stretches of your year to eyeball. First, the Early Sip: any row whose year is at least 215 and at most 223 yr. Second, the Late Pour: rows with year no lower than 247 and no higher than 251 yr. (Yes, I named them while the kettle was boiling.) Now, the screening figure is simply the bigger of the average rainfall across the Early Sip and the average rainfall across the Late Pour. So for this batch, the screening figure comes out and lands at 188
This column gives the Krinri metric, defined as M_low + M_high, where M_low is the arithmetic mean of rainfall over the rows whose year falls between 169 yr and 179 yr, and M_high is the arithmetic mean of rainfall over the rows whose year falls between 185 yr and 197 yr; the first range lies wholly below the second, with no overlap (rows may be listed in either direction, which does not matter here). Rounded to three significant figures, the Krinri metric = 397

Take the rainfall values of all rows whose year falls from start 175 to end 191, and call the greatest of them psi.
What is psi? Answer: 209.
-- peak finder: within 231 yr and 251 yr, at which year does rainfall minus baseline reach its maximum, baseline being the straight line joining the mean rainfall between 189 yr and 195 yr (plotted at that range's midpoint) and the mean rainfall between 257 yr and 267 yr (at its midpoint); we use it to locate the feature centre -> 234 yr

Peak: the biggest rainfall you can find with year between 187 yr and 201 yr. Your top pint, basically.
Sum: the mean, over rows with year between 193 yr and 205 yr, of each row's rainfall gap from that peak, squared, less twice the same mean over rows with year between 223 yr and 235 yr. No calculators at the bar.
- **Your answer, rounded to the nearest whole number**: -585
